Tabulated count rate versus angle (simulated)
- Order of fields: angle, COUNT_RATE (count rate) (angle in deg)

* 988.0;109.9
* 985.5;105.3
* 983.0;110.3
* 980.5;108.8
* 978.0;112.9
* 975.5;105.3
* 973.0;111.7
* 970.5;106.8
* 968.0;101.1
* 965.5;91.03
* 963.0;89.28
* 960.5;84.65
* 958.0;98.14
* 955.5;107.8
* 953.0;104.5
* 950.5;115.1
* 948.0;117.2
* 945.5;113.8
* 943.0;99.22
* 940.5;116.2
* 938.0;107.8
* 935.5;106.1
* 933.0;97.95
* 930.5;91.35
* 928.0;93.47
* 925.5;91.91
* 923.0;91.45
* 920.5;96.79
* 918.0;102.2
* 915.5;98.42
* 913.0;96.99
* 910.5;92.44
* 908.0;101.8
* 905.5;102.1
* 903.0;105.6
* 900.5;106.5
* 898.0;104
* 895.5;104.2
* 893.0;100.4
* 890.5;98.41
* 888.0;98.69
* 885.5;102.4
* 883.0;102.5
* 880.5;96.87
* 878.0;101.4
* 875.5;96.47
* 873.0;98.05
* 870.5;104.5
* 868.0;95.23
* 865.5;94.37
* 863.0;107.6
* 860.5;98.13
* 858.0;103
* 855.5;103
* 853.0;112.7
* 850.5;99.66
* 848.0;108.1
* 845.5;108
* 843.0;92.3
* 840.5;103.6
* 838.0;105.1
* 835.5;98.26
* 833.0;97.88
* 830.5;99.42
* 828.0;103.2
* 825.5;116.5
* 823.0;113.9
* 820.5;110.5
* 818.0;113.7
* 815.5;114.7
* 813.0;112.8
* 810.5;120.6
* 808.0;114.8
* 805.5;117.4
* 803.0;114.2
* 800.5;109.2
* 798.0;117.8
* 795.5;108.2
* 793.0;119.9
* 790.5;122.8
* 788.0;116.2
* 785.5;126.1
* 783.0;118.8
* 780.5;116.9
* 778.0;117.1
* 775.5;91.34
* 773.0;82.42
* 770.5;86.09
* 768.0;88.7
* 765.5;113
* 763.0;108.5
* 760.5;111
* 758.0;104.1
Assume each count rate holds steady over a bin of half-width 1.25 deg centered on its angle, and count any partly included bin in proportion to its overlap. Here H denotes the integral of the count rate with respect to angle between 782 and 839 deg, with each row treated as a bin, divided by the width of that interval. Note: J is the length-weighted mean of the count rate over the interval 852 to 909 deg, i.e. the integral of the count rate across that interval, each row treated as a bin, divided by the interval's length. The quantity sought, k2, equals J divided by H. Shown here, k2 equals 0.90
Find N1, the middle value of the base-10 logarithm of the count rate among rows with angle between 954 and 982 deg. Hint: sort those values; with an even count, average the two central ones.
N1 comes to 2.02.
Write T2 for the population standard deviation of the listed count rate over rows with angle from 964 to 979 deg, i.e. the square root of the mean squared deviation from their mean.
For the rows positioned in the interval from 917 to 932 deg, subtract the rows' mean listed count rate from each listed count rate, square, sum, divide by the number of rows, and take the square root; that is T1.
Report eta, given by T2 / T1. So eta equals 1.9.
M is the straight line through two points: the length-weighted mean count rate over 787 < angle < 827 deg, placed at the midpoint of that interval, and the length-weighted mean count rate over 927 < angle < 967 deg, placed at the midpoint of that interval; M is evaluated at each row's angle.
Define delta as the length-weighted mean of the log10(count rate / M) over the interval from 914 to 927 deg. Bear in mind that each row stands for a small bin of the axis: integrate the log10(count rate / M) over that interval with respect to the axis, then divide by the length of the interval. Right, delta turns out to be -0.04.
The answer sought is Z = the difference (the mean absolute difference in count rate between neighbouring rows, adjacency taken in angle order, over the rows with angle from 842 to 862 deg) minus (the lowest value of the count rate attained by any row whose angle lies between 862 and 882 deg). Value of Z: -87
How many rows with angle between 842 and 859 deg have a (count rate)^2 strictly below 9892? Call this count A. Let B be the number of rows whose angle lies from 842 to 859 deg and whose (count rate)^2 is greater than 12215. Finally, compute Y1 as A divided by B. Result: 1.0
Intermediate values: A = 1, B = 1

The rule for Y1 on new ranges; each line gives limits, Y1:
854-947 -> 9.0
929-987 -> 1.2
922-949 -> 2.0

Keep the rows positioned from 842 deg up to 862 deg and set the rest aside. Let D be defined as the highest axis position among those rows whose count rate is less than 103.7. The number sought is 860.5 deg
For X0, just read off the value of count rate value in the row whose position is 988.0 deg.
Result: 109.9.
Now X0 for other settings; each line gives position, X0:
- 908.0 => 101.8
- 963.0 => 89.28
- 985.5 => 105.3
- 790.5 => 122.8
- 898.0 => 104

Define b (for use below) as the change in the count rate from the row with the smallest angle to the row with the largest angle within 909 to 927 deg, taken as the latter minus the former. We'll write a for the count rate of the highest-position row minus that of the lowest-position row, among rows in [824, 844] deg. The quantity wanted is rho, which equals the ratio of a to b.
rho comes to 46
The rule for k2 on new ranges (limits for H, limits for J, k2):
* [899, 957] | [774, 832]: 1.11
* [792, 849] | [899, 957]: 0.94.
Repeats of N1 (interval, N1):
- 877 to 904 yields 2.01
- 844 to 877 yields 2.01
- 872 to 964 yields 2.00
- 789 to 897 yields 2.02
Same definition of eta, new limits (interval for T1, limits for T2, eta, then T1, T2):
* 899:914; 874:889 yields 0.5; 5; 2.5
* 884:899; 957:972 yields 3.2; 2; 7.5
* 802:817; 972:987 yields 1.1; 3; 2.9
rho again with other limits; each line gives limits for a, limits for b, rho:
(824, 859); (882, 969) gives 10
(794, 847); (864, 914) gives 0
